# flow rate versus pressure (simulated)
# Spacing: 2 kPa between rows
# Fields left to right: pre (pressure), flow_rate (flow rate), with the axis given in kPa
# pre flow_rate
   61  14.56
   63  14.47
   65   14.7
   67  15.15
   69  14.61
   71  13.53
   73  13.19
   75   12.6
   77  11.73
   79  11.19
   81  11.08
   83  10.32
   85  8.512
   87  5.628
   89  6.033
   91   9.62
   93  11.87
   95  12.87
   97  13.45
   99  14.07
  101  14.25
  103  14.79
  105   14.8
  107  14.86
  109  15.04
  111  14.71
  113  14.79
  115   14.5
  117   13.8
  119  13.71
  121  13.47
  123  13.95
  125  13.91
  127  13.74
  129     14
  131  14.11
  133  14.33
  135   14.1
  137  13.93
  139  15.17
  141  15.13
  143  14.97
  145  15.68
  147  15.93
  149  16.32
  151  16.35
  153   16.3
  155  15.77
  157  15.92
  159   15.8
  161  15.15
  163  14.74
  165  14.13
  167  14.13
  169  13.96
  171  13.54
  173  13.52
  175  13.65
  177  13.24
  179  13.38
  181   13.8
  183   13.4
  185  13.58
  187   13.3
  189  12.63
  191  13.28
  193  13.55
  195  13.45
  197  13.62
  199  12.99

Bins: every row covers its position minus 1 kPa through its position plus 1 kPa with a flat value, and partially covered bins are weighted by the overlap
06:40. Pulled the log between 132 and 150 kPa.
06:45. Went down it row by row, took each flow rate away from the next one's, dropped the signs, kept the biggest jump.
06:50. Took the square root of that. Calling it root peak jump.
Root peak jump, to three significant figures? 1.11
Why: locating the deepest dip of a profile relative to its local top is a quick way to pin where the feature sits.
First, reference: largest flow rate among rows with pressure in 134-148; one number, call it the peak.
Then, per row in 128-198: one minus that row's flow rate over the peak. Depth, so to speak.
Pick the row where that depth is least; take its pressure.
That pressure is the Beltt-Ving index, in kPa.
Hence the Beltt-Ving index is 151 kPa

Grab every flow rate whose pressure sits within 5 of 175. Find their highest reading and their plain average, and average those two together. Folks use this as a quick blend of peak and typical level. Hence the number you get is 13.6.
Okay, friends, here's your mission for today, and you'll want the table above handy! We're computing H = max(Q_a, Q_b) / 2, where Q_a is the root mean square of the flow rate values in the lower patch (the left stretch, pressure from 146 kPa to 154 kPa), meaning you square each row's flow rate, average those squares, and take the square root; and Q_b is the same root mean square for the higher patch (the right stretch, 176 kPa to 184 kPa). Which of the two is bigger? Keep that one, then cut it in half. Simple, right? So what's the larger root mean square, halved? 8.11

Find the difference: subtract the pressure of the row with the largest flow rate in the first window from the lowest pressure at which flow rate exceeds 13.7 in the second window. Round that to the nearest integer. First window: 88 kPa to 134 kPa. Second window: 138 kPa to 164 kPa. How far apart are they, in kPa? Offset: 30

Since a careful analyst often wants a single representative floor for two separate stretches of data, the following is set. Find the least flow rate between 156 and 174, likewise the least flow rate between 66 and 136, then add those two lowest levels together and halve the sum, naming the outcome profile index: 10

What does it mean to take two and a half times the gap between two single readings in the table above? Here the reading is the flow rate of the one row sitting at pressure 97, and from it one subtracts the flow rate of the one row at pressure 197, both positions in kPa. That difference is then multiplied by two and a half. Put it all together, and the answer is -0.4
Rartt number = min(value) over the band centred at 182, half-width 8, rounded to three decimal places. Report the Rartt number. 12.630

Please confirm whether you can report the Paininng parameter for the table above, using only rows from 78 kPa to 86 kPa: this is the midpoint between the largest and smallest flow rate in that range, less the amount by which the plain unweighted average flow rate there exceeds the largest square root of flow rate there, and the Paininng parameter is 2.92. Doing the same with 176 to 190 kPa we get 3.60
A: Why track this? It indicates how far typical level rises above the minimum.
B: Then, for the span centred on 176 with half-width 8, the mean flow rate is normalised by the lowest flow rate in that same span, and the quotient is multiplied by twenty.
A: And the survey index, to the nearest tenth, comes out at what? 20.5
